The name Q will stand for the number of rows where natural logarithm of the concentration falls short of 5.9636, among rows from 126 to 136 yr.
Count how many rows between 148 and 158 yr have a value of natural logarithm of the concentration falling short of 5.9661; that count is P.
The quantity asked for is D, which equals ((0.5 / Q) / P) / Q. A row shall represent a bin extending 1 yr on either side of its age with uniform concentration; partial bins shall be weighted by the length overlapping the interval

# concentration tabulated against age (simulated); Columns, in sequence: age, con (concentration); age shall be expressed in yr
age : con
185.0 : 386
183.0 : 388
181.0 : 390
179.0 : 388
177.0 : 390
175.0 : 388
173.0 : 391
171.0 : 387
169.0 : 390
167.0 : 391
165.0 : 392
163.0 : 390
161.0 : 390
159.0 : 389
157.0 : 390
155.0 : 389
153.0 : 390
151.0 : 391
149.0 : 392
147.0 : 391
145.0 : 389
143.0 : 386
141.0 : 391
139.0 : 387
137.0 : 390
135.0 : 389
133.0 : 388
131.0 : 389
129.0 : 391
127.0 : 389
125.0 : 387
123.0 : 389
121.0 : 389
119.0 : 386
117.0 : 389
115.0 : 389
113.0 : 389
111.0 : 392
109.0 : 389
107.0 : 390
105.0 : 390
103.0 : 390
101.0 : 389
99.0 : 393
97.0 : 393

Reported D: 0.03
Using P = 1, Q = 4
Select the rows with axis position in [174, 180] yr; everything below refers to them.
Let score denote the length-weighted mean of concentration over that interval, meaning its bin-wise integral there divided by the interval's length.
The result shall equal 389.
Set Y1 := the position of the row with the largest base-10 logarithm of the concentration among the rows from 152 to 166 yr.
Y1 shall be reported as 165.0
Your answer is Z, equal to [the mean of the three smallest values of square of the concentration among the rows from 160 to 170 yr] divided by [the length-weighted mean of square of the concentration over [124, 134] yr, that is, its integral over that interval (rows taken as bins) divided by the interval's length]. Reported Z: 1.01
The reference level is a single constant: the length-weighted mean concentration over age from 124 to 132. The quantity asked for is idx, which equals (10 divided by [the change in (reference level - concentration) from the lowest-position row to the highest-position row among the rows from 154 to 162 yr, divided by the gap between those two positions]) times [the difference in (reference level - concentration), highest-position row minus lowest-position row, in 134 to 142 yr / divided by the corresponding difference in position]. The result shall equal 20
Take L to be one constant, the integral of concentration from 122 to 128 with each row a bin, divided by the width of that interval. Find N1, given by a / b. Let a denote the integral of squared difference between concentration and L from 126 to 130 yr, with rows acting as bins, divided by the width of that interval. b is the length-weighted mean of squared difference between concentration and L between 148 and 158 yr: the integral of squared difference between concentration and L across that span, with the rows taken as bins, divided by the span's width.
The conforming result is 0.7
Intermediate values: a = 3.8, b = 5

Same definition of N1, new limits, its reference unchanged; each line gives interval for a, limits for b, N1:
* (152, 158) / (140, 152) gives 0.3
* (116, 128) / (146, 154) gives 0.2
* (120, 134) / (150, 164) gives 0.6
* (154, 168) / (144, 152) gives 0.6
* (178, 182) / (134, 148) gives 0.4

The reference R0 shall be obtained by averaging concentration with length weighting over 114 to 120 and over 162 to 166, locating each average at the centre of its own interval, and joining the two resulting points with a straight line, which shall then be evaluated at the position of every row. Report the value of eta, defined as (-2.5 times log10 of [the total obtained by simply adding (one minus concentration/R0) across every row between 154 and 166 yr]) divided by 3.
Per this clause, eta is 1.6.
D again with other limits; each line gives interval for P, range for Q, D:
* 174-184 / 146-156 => 0.17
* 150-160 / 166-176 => 0.06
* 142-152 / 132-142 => 0.03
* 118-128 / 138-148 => 0.01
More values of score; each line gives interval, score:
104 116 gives 390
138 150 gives 389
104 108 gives 390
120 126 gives 388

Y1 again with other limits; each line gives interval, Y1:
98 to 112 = 99.0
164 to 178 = 165.0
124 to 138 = 129.0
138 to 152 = 149.0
